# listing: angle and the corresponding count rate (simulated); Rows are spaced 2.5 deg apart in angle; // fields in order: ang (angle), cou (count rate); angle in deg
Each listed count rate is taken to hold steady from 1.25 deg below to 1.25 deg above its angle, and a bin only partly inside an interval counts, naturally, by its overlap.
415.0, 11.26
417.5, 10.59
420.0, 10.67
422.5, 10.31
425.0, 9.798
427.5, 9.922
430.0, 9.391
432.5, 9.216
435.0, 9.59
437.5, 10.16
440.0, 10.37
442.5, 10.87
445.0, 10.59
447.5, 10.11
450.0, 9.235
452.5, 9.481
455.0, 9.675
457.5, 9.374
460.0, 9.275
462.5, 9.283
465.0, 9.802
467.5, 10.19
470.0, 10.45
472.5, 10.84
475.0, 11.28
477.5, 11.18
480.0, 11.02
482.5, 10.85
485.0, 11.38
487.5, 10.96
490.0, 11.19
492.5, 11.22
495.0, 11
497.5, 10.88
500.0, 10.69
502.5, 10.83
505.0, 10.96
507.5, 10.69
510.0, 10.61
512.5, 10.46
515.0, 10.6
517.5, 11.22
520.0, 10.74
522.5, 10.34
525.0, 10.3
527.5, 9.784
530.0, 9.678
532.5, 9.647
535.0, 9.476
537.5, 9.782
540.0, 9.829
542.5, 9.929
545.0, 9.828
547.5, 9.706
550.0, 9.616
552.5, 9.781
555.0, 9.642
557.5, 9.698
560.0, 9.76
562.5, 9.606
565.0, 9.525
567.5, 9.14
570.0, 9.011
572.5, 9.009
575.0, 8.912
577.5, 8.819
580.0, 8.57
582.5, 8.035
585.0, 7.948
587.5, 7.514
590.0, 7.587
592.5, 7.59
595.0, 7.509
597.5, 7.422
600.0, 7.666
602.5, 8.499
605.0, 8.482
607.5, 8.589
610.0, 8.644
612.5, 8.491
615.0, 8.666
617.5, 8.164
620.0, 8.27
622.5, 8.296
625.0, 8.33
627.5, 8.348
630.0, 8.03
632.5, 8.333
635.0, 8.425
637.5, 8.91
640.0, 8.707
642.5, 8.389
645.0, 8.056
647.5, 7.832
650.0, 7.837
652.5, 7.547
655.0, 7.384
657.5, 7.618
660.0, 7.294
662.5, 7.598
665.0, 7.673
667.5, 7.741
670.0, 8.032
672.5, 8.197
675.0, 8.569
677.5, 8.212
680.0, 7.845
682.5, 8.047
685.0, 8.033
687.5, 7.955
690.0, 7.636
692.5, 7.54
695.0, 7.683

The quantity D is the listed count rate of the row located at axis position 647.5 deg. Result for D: 7.832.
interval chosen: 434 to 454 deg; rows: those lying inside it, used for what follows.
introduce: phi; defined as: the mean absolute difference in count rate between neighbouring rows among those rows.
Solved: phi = 0.45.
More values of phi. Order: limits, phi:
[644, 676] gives 0.21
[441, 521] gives 0.28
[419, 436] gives 0.35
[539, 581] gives 0.13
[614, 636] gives 0.17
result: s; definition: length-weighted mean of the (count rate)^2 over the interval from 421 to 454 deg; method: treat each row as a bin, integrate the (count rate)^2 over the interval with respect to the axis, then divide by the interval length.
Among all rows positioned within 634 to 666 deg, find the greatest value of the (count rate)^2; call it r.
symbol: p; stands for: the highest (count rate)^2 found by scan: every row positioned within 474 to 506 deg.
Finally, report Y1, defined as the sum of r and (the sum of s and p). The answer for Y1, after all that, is 308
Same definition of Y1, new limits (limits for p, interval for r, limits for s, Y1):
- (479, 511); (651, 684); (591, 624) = 270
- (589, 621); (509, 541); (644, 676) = 262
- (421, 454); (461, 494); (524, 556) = 343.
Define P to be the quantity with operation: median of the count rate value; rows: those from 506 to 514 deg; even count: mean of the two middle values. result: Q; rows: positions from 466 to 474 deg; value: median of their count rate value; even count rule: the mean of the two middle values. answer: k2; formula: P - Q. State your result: 0.2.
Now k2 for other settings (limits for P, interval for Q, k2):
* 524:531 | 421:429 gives -0.1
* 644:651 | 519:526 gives -2.5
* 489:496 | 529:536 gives 1.5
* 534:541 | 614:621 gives 1.5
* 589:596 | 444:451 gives -2.5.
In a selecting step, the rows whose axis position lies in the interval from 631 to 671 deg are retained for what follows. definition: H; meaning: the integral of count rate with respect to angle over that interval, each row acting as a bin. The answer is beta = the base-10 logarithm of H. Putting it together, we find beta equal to 2.50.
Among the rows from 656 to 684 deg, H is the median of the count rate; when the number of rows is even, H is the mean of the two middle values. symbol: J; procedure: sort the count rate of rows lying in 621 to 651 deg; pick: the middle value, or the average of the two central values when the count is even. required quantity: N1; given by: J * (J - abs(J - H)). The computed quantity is 65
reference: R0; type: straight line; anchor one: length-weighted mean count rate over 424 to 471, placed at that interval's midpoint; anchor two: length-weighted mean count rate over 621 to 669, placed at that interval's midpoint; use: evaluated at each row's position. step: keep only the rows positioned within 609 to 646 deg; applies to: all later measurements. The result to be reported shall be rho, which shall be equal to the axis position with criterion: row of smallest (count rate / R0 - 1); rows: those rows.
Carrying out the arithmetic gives 630.0 deg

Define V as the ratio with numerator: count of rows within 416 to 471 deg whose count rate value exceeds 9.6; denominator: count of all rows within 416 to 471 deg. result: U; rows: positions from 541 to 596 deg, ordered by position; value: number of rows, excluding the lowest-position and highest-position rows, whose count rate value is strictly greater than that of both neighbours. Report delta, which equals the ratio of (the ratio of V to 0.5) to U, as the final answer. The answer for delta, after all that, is 0.42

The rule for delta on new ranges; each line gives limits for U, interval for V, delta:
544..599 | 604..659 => 0.00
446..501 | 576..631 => 0.00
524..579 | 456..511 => 0.58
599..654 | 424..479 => 0.21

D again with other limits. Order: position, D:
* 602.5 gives 8.499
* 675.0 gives 8.569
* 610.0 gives 8.644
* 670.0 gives 8.032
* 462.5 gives 9.283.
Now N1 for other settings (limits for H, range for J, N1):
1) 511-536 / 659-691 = 44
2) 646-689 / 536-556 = 77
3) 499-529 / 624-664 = 44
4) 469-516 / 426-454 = 89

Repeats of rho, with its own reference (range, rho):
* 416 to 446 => 432.5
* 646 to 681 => 660.0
